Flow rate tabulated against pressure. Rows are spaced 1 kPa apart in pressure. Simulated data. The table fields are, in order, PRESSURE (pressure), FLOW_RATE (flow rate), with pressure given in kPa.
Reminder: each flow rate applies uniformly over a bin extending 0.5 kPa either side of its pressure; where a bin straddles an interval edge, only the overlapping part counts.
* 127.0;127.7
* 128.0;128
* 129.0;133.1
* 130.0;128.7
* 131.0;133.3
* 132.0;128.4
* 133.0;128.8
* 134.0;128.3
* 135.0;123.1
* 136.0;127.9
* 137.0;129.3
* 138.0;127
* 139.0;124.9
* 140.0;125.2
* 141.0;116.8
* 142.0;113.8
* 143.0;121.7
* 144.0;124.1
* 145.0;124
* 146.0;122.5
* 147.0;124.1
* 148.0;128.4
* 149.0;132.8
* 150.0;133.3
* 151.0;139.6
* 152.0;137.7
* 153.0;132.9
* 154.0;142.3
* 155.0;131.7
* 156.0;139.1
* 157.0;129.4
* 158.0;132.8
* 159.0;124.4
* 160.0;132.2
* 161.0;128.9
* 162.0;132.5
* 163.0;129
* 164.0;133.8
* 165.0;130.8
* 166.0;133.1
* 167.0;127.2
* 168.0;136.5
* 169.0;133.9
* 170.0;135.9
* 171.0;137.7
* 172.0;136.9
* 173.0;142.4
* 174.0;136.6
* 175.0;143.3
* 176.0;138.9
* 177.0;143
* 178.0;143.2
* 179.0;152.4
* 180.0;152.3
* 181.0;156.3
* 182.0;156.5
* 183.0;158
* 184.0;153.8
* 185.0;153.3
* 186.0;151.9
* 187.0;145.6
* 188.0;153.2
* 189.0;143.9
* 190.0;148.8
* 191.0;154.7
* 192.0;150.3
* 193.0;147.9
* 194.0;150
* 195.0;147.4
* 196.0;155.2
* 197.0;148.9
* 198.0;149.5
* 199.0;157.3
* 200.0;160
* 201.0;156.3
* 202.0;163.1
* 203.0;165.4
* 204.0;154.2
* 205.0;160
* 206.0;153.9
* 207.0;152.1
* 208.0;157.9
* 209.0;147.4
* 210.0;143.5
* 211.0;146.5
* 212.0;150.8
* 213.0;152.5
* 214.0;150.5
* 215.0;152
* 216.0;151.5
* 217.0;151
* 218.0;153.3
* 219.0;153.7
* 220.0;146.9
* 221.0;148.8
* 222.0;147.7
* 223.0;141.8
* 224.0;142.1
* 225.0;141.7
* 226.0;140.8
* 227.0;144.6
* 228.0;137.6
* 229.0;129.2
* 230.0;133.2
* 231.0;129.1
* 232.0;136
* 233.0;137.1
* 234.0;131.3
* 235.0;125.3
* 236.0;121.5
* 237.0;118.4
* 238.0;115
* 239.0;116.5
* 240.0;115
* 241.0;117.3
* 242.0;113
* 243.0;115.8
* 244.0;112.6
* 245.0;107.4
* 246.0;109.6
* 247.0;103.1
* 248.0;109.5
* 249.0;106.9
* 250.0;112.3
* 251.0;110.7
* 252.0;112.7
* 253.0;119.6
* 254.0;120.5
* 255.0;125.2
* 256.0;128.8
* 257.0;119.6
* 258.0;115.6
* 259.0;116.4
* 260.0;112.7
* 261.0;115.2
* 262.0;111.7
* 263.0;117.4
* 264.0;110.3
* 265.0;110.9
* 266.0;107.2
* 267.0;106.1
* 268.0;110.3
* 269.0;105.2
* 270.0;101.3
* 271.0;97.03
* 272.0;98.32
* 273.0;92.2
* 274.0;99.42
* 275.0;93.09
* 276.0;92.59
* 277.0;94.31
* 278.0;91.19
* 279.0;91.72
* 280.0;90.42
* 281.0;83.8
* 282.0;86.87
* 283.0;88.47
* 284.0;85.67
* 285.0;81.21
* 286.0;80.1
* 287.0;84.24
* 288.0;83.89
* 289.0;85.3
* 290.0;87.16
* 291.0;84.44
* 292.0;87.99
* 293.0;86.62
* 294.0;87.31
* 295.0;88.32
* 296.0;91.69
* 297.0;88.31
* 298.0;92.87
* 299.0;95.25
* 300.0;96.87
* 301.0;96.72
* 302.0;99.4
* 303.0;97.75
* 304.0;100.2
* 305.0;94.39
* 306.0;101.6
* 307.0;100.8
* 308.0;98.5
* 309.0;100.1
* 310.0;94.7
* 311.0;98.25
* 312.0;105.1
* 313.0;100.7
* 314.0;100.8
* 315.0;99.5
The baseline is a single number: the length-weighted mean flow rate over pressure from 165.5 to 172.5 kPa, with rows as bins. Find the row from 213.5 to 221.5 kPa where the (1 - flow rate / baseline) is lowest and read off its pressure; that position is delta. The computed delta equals 219.0 kPa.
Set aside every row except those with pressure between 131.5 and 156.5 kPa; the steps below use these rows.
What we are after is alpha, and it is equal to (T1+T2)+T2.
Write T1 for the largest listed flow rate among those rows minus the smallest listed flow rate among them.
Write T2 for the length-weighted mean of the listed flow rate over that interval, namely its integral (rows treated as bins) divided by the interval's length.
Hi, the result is 285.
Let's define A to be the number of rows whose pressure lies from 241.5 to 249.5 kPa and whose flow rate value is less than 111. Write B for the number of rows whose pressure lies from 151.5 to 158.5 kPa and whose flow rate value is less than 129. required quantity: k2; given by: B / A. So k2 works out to 0.00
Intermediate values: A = 5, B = 0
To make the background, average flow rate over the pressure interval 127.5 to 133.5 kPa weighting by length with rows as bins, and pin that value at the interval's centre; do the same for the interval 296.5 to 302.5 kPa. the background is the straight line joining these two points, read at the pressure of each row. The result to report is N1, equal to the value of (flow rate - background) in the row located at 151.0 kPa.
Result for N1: 14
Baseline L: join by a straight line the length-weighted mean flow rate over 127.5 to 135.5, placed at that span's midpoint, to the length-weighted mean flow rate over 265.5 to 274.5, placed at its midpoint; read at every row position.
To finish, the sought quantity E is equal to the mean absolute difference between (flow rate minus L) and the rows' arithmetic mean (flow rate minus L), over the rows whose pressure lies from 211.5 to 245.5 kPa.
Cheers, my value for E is 11.4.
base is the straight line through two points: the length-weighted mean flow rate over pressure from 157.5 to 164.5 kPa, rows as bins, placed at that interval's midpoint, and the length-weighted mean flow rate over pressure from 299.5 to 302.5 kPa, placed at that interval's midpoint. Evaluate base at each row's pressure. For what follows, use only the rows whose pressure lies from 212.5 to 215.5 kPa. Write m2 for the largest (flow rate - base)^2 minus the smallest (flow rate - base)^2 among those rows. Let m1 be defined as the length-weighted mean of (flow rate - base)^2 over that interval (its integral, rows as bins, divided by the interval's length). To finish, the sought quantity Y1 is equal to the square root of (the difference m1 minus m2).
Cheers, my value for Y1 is 32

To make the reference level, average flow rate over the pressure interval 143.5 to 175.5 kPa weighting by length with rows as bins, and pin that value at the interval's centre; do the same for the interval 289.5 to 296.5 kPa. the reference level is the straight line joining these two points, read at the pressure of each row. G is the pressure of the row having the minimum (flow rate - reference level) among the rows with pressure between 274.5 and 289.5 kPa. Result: 286.0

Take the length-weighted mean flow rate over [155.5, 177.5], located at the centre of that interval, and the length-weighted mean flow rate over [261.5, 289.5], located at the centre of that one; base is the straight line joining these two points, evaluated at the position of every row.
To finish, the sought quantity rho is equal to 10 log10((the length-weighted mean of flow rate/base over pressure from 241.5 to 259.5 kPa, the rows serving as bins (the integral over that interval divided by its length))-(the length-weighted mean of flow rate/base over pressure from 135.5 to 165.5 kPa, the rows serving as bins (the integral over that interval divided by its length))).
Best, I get -7.6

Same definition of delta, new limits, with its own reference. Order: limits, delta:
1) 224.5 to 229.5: 227.0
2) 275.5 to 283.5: 277.0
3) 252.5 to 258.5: 256.0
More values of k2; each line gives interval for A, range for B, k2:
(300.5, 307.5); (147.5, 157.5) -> 0.14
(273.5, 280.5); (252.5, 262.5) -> 1.43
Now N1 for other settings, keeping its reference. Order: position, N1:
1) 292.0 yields -8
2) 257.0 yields 16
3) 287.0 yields -13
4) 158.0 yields 8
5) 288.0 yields -13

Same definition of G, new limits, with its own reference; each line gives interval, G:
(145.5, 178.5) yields 146.0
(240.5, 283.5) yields 281.0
